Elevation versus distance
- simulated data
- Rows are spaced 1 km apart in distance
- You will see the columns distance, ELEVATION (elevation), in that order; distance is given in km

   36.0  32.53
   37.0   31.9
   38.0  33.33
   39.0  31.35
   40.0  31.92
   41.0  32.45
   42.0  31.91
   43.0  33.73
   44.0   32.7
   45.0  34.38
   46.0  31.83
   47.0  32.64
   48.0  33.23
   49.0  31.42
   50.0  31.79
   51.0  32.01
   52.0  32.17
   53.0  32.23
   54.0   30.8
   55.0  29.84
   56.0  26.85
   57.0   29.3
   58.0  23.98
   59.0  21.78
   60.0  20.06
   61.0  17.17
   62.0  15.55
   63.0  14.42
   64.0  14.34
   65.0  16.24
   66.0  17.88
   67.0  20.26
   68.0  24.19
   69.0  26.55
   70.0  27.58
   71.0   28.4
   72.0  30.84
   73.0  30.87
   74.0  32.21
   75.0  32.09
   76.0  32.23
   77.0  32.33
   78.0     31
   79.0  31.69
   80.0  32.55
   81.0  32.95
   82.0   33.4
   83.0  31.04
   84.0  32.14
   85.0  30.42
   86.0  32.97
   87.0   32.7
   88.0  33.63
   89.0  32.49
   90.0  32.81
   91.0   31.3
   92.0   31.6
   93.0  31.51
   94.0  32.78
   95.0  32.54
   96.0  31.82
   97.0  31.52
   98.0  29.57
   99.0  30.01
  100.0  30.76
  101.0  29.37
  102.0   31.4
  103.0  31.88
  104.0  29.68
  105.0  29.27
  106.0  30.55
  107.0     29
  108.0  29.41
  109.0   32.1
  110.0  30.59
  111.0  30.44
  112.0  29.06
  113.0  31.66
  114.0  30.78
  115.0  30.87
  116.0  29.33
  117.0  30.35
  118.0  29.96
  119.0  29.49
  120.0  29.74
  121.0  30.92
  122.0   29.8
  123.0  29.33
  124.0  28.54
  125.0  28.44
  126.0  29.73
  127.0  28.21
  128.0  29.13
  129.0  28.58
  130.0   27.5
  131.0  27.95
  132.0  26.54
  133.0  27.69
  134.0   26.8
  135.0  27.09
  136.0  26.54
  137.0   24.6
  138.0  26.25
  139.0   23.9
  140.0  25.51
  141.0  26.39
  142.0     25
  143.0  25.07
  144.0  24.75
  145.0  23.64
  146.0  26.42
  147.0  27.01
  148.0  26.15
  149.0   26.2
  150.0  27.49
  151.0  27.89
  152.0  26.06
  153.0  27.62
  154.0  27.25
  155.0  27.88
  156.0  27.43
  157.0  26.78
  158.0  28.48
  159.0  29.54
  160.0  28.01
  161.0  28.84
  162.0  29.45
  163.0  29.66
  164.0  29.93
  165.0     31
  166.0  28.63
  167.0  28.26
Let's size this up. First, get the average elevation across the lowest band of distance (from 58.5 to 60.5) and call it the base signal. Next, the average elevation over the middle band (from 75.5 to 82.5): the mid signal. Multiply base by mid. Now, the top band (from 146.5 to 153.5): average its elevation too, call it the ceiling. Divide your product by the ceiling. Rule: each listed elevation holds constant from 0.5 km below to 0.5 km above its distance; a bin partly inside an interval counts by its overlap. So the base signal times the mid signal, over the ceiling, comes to 25.1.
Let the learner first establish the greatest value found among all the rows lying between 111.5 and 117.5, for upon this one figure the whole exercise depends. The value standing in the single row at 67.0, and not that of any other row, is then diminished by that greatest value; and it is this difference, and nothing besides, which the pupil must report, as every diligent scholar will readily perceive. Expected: -11.4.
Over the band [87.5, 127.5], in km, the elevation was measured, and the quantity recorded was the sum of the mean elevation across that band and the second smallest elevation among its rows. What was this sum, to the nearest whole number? 59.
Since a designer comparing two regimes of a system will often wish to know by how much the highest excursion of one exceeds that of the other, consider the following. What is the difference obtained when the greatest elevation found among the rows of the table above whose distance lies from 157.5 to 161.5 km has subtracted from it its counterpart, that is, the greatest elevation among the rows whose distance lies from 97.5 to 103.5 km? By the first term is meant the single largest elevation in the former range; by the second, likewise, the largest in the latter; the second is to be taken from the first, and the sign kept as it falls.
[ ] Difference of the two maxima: -2.3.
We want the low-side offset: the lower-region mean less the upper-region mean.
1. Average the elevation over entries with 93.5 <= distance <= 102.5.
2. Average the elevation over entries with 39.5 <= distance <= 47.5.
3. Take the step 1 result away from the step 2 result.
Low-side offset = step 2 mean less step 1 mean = 1.6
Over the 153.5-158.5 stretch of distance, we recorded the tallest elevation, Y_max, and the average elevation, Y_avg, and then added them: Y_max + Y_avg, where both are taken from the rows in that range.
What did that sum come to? 56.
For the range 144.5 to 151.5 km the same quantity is 54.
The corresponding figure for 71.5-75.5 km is 64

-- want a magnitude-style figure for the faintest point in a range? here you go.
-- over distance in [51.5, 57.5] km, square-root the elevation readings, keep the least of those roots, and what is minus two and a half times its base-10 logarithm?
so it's -1.79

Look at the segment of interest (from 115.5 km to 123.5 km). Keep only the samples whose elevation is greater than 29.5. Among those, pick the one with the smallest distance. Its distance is 117.0 km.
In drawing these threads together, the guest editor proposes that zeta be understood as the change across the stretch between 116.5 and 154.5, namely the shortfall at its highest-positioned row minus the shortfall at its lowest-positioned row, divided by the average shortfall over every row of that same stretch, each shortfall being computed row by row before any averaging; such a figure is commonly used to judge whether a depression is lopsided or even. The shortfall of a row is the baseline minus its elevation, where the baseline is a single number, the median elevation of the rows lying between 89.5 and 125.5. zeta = 1.0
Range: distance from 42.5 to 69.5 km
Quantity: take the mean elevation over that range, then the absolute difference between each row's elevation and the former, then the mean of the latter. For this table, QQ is 6.1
